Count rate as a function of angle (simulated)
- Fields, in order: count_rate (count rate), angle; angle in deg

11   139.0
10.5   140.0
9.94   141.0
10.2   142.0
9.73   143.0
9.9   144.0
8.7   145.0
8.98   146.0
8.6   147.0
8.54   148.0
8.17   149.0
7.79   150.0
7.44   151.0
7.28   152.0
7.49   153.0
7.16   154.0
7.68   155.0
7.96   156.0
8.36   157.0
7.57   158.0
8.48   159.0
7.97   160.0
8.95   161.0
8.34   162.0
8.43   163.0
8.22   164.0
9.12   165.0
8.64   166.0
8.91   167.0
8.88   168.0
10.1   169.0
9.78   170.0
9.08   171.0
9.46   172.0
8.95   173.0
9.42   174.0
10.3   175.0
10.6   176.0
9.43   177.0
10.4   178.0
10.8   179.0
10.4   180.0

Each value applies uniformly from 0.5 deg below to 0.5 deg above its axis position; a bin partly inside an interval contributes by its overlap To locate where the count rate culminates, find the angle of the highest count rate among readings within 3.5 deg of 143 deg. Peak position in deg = 140.0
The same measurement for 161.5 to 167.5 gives 165.0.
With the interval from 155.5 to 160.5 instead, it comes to 159.0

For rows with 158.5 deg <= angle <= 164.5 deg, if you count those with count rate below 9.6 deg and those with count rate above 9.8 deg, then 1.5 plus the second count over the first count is 1.50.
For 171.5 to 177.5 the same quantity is 2.00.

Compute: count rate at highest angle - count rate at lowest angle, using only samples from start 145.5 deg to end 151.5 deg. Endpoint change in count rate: -1.5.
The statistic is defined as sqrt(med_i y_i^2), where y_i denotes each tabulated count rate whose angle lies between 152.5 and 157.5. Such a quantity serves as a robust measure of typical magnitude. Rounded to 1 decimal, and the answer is 7.7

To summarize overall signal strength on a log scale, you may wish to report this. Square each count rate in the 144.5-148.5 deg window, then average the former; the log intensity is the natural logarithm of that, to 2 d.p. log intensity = 4.33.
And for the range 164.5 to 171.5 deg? 4.44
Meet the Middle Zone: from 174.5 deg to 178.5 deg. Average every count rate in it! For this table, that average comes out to 10.2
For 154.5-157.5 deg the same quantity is 8.0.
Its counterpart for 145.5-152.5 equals 8.1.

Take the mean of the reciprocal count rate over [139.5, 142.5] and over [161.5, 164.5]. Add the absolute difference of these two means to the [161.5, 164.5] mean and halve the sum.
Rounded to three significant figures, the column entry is 0.0711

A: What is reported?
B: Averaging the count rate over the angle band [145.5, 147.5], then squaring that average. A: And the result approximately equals 77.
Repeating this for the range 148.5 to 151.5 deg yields 61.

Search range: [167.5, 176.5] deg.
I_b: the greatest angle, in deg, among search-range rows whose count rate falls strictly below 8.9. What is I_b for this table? 168.0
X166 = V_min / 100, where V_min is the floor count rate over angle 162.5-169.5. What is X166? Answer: 0.082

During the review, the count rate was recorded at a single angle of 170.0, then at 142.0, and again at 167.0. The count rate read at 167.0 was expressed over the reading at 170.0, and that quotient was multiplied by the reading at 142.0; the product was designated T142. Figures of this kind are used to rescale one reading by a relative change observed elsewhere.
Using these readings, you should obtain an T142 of 9.3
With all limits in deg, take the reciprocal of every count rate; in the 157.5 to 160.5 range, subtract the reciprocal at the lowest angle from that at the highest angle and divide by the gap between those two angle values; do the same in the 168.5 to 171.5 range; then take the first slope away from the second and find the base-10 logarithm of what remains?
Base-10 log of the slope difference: -2.1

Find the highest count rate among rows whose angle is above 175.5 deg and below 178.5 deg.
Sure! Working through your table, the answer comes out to 10.6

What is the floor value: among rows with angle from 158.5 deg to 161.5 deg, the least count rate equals 7.97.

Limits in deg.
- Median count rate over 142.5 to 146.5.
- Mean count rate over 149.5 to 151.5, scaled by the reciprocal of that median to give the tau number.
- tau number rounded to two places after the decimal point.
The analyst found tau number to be 0.81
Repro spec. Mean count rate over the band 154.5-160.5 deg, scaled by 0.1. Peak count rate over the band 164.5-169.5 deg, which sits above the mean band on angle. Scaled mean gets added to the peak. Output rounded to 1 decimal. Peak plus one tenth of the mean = 10.9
